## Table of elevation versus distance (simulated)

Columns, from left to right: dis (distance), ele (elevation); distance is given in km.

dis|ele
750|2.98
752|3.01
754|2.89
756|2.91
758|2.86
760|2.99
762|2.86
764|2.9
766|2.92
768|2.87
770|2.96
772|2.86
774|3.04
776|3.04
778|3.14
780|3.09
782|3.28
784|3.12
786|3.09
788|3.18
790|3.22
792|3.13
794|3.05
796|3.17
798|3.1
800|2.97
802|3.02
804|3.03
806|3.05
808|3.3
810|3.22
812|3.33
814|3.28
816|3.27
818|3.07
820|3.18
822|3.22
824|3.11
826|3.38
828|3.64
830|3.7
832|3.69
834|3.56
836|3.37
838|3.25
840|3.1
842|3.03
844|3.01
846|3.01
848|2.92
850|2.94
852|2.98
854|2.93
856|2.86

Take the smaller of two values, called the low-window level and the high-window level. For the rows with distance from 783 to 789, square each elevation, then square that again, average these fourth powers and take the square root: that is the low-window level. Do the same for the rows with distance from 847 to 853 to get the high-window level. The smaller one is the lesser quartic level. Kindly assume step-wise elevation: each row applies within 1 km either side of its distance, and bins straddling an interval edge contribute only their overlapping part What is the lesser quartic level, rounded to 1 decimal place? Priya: 8.7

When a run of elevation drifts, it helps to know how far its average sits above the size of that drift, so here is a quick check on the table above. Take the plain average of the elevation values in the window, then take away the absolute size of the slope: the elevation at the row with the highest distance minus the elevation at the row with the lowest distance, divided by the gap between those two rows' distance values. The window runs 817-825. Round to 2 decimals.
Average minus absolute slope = 3.14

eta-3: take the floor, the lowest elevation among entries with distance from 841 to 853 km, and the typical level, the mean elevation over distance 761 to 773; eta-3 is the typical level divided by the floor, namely 0.991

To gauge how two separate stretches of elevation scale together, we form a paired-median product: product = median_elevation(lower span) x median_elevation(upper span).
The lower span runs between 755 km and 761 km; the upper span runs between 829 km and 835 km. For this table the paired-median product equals 10.7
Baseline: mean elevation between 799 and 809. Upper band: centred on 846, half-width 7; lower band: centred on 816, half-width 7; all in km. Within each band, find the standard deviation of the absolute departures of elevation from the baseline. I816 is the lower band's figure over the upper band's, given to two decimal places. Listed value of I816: 1.73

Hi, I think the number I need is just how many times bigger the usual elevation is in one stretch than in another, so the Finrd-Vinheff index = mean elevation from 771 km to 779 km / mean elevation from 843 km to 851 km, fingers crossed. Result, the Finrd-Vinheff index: 1.02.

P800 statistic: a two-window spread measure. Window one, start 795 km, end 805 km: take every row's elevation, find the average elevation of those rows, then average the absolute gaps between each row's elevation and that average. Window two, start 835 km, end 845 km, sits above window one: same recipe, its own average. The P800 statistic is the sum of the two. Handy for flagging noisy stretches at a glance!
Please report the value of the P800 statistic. 0.188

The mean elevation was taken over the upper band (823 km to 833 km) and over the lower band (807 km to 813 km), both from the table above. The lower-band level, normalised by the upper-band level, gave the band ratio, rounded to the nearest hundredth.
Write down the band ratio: 0.94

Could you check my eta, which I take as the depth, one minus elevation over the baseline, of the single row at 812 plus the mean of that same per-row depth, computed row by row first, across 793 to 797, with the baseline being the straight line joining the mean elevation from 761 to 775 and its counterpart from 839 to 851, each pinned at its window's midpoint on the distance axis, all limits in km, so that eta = -0.18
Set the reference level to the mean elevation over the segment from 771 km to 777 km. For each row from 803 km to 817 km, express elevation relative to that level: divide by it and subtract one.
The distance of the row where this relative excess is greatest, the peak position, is 812 km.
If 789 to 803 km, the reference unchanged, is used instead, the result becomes 790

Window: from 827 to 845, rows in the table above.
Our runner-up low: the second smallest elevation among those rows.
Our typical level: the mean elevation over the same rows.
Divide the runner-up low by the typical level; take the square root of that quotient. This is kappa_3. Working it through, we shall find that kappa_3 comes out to 0.948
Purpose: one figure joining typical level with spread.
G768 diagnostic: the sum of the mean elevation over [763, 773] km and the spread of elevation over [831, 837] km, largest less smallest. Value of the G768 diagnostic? 3.2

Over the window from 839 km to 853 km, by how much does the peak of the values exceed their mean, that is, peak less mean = 0.101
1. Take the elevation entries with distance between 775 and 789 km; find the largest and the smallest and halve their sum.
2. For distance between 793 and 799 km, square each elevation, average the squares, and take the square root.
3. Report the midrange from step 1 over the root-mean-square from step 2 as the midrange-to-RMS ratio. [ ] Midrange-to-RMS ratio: 1.02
